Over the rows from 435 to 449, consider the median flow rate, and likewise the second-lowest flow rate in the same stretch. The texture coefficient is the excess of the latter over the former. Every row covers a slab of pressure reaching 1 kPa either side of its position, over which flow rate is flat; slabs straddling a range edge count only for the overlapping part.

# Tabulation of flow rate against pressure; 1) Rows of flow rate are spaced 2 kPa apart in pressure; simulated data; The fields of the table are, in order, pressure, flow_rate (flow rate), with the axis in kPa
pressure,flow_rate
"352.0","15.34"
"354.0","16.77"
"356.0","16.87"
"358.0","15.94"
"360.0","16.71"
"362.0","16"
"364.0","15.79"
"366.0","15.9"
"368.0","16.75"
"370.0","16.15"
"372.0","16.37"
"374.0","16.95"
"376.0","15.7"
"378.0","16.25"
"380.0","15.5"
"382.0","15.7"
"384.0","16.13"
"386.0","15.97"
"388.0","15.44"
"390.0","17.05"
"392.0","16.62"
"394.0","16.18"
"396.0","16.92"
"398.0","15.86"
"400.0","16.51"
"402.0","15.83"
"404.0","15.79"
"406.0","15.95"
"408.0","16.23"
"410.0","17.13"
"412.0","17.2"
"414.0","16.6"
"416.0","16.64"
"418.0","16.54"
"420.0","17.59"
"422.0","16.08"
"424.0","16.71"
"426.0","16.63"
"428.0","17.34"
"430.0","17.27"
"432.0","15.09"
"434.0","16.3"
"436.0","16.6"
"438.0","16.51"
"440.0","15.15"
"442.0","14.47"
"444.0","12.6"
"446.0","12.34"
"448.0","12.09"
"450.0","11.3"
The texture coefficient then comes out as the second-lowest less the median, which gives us -2.1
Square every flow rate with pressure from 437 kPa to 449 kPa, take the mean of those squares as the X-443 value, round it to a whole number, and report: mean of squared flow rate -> 195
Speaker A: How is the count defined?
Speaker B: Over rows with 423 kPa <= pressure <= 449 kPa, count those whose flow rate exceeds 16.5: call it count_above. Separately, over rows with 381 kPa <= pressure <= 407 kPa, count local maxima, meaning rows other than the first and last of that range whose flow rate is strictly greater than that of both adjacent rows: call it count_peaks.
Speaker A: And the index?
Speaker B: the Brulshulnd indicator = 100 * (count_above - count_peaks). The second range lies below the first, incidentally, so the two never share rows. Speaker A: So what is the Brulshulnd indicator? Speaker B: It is 200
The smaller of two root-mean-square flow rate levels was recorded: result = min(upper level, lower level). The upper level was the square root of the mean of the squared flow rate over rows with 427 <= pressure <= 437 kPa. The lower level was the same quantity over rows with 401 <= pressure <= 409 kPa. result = 16.0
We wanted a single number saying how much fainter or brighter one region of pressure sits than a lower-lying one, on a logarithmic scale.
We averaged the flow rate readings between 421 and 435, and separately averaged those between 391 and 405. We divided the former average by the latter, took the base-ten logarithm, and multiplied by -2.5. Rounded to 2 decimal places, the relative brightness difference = -0.02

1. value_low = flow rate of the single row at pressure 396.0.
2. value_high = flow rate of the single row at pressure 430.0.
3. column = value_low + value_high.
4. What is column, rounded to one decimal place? 34.2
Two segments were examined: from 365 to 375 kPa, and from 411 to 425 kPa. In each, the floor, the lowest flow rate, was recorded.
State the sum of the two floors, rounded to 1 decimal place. 32.0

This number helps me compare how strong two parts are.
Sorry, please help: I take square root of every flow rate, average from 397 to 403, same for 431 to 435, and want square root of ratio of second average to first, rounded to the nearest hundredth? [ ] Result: 0.99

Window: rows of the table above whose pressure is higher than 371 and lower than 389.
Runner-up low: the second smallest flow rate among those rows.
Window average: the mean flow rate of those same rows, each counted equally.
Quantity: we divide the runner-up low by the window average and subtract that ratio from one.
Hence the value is 0.031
